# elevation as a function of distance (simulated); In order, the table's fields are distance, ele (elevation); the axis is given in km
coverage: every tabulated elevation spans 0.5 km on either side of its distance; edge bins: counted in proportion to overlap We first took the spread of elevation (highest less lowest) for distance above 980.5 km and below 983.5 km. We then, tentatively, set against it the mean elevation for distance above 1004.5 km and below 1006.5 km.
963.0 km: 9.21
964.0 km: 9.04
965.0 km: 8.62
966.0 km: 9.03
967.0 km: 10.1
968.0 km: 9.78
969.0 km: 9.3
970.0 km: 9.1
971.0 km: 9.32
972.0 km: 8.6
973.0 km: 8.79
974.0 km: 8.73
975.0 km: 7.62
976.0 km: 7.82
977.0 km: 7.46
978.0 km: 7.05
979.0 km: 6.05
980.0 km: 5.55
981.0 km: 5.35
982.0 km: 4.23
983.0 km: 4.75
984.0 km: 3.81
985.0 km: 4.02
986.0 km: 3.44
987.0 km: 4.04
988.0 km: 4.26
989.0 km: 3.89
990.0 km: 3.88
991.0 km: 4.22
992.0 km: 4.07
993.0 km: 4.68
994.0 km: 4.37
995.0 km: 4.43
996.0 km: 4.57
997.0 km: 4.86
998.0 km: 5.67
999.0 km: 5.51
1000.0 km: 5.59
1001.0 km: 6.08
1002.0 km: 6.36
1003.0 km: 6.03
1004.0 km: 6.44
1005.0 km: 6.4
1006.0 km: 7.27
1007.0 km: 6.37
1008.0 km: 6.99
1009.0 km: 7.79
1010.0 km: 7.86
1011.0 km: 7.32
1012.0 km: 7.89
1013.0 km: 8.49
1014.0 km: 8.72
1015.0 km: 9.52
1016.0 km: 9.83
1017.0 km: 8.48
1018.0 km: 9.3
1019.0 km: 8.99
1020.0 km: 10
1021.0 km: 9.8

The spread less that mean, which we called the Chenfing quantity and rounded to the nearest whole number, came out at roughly -6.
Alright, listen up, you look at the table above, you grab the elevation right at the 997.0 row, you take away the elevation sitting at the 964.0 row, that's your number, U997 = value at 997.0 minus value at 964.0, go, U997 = -4.2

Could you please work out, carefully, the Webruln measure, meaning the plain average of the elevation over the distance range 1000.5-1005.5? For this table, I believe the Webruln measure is 6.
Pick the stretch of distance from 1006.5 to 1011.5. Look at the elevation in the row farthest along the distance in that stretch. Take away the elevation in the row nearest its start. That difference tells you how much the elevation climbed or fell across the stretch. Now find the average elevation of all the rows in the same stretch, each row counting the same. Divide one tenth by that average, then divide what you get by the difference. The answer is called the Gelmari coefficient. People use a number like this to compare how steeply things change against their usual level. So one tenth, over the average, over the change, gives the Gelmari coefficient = 0.014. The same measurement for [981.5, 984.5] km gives -0.056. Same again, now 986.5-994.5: 0.073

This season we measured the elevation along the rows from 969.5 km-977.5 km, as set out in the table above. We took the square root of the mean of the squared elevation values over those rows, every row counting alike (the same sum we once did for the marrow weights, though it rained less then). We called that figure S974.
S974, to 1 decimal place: 8.5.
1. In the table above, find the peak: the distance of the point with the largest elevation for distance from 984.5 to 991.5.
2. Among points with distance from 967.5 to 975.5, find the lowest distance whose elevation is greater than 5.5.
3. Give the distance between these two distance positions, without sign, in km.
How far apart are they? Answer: 20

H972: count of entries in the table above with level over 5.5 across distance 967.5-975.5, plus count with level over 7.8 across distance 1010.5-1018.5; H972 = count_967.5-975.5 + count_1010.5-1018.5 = 15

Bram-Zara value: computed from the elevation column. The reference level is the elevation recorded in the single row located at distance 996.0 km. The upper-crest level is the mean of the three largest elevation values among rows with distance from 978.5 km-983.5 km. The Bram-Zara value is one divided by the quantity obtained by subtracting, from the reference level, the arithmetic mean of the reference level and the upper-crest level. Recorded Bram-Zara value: -1.9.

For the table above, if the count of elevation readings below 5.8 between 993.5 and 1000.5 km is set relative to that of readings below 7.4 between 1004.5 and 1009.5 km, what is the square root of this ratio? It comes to 1.3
